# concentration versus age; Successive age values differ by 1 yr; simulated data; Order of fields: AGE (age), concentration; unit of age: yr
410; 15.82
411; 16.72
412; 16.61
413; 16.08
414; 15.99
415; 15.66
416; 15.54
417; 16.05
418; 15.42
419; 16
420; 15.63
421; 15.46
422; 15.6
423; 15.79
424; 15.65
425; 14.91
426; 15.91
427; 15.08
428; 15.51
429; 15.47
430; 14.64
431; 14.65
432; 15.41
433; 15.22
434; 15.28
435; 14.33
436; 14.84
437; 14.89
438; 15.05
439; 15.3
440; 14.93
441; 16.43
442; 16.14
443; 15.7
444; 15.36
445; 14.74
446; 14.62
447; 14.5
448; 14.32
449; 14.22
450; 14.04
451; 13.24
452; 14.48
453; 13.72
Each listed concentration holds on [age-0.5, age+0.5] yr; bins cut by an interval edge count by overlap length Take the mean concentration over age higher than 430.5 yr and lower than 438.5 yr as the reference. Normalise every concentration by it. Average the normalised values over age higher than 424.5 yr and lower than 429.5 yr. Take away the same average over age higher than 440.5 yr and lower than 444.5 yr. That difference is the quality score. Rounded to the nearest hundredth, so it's -0.04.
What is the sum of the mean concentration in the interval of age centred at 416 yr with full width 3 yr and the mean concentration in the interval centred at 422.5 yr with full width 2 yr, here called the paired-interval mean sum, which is 31.4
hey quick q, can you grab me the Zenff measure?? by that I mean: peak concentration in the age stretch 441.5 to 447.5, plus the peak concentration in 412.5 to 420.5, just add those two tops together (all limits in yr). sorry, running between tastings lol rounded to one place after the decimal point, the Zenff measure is 32.2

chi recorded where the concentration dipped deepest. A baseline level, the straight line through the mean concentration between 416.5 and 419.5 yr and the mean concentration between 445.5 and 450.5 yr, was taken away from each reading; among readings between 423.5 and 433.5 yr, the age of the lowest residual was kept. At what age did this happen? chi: 430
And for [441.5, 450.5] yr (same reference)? 450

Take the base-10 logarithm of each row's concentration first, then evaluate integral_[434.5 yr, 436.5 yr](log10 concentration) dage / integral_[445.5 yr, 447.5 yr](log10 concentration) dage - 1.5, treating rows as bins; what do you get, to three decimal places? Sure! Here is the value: -0.499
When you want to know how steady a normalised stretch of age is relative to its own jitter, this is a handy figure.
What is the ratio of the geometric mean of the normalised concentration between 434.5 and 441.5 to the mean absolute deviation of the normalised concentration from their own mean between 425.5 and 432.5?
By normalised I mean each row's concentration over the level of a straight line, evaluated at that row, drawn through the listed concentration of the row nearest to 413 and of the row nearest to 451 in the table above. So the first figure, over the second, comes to 44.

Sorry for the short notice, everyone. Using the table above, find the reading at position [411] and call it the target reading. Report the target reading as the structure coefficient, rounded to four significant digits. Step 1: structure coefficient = 16.72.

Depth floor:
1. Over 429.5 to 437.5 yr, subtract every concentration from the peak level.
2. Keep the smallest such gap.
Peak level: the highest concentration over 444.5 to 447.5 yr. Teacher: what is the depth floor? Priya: -0.67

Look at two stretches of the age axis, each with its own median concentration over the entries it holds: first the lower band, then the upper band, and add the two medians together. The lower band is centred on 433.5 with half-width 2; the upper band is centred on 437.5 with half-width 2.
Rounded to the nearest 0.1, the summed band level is 30.2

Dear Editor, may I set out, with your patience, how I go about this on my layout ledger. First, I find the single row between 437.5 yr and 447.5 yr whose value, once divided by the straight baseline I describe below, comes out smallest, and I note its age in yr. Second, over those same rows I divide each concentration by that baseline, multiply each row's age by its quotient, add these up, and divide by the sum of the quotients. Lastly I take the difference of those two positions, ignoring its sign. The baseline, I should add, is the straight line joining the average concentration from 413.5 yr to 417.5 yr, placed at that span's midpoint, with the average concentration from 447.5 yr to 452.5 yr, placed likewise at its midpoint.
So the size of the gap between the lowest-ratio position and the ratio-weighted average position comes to 4.5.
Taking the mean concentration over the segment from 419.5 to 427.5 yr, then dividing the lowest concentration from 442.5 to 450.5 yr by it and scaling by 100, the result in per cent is 91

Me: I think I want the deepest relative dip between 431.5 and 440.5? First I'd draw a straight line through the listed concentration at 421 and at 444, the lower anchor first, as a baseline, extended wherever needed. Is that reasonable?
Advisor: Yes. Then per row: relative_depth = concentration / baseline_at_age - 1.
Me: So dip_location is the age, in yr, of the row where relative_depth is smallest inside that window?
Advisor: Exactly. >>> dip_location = 435 yr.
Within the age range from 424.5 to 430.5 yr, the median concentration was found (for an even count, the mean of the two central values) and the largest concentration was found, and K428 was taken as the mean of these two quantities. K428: 15.6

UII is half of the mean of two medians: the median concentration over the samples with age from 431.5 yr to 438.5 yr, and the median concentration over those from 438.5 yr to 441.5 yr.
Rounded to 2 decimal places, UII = 7.59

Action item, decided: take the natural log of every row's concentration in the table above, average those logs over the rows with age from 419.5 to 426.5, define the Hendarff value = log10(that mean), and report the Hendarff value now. 0.439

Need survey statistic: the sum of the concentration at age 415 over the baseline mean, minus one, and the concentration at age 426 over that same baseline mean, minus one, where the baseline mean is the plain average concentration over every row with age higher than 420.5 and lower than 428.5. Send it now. 0.04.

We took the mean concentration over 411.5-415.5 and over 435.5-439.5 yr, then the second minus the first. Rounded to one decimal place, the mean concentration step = -1.1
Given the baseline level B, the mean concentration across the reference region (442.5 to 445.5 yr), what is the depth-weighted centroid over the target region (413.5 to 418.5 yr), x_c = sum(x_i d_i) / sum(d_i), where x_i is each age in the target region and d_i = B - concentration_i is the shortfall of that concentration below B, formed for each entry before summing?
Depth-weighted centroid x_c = 415.7 yr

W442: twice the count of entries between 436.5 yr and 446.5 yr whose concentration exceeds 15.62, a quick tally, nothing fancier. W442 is 6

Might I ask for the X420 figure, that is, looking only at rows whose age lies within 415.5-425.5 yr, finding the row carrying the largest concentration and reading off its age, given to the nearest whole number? 417 yr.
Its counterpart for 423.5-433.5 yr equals 426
